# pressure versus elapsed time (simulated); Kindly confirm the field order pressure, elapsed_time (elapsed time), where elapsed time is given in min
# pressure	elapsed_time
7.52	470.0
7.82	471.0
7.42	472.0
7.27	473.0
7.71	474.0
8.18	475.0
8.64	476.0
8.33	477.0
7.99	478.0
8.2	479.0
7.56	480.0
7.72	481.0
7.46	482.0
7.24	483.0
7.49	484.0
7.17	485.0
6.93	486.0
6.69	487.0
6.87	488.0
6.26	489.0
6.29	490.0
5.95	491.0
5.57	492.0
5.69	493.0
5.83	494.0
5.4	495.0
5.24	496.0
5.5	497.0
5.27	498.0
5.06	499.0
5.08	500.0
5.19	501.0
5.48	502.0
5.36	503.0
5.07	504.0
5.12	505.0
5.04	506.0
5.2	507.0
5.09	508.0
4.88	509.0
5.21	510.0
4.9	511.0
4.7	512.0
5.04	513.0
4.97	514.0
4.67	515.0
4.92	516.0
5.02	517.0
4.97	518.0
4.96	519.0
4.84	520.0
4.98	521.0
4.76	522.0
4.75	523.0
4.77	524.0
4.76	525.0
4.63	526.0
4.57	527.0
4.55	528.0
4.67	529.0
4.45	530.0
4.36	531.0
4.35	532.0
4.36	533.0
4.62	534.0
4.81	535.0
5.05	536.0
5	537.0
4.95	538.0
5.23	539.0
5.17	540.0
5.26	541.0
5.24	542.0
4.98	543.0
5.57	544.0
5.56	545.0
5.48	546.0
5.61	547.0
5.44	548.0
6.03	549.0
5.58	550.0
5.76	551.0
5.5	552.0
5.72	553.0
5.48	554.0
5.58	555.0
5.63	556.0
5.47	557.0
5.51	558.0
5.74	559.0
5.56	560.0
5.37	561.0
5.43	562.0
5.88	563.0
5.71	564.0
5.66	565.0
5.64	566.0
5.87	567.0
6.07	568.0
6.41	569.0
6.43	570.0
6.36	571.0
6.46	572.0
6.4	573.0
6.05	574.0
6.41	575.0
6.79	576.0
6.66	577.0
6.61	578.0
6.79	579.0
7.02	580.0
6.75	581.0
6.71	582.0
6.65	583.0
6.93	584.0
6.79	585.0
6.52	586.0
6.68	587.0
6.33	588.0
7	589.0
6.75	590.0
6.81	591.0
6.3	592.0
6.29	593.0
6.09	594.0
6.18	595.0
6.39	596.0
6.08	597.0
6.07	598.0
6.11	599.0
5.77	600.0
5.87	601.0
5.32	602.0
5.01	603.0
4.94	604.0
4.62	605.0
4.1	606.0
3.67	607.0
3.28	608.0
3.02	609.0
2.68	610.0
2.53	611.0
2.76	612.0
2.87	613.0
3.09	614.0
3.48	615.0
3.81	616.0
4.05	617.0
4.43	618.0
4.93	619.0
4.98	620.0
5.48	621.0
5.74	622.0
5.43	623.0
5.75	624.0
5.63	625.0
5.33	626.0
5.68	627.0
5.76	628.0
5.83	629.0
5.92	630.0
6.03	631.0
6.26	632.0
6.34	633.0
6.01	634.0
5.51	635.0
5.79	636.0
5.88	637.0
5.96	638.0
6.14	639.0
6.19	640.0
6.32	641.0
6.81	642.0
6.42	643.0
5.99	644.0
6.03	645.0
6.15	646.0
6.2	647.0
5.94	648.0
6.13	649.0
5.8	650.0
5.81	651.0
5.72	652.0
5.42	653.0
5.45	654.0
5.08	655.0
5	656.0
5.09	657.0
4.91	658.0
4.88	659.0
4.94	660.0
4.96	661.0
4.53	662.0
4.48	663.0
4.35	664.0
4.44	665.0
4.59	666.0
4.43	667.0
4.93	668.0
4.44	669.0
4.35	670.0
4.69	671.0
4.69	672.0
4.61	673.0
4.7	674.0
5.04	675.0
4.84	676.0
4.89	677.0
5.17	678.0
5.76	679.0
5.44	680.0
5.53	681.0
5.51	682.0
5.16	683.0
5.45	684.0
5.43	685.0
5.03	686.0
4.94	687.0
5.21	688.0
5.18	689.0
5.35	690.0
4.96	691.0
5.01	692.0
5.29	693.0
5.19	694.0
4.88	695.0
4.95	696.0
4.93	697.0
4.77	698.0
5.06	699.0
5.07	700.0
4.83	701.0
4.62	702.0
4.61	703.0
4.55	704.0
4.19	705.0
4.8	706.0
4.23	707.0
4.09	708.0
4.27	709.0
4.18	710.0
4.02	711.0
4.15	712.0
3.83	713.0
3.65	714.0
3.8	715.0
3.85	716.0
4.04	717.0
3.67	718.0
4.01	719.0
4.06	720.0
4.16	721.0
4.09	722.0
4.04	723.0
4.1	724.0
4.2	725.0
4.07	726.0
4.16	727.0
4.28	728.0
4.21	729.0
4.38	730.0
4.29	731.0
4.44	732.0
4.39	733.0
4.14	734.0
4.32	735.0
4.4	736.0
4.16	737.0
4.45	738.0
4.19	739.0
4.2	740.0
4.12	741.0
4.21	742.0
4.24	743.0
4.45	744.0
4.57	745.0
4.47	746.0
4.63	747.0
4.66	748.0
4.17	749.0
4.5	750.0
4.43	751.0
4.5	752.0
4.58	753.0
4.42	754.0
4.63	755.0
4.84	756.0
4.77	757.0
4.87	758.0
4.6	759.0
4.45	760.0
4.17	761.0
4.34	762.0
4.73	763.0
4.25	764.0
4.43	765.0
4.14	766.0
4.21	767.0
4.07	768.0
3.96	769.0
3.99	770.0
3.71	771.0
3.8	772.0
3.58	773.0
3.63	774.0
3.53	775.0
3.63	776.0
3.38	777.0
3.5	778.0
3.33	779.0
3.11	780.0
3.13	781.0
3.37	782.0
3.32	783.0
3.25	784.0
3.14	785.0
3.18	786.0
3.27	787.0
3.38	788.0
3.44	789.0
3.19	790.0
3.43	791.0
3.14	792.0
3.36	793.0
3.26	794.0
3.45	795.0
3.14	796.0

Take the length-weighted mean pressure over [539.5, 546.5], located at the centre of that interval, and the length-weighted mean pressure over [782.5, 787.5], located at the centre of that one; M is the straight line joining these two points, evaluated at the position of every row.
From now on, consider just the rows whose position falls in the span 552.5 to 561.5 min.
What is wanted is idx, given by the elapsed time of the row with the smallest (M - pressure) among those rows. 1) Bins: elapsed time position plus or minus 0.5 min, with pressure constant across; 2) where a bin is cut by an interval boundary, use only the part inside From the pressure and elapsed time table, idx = 559.0 min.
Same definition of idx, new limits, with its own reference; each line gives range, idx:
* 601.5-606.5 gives 602.0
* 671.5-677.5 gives 675.0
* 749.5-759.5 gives 758.0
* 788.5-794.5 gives 791.0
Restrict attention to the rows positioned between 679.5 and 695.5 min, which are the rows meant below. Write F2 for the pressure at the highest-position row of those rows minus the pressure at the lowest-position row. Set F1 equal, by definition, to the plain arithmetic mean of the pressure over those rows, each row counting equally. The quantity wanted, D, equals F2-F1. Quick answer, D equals -5.8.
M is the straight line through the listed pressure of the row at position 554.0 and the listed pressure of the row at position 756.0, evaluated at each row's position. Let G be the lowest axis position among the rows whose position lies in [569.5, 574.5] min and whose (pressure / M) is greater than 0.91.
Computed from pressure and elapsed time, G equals 570.0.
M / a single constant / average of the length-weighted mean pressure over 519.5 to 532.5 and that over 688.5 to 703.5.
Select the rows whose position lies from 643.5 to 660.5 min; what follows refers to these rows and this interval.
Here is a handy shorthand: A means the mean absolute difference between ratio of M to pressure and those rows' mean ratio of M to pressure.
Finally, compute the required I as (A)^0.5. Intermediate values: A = 0.07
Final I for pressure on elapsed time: 0.26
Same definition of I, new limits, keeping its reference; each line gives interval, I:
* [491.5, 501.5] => 0.19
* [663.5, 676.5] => 0.20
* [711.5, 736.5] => 0.22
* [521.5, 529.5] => 0.13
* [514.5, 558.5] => 0.26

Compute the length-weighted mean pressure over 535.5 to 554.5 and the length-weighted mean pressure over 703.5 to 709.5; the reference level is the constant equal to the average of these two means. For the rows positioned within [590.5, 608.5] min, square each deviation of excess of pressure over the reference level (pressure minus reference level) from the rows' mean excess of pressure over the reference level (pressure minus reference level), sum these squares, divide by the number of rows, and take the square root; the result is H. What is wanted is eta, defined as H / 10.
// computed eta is 0.098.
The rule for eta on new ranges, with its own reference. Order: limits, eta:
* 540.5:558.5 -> 0.022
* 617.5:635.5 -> 0.046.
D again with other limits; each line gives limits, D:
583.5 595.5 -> -7.3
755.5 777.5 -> -5.6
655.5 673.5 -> -5.1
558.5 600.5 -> -6.3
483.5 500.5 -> -8.4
